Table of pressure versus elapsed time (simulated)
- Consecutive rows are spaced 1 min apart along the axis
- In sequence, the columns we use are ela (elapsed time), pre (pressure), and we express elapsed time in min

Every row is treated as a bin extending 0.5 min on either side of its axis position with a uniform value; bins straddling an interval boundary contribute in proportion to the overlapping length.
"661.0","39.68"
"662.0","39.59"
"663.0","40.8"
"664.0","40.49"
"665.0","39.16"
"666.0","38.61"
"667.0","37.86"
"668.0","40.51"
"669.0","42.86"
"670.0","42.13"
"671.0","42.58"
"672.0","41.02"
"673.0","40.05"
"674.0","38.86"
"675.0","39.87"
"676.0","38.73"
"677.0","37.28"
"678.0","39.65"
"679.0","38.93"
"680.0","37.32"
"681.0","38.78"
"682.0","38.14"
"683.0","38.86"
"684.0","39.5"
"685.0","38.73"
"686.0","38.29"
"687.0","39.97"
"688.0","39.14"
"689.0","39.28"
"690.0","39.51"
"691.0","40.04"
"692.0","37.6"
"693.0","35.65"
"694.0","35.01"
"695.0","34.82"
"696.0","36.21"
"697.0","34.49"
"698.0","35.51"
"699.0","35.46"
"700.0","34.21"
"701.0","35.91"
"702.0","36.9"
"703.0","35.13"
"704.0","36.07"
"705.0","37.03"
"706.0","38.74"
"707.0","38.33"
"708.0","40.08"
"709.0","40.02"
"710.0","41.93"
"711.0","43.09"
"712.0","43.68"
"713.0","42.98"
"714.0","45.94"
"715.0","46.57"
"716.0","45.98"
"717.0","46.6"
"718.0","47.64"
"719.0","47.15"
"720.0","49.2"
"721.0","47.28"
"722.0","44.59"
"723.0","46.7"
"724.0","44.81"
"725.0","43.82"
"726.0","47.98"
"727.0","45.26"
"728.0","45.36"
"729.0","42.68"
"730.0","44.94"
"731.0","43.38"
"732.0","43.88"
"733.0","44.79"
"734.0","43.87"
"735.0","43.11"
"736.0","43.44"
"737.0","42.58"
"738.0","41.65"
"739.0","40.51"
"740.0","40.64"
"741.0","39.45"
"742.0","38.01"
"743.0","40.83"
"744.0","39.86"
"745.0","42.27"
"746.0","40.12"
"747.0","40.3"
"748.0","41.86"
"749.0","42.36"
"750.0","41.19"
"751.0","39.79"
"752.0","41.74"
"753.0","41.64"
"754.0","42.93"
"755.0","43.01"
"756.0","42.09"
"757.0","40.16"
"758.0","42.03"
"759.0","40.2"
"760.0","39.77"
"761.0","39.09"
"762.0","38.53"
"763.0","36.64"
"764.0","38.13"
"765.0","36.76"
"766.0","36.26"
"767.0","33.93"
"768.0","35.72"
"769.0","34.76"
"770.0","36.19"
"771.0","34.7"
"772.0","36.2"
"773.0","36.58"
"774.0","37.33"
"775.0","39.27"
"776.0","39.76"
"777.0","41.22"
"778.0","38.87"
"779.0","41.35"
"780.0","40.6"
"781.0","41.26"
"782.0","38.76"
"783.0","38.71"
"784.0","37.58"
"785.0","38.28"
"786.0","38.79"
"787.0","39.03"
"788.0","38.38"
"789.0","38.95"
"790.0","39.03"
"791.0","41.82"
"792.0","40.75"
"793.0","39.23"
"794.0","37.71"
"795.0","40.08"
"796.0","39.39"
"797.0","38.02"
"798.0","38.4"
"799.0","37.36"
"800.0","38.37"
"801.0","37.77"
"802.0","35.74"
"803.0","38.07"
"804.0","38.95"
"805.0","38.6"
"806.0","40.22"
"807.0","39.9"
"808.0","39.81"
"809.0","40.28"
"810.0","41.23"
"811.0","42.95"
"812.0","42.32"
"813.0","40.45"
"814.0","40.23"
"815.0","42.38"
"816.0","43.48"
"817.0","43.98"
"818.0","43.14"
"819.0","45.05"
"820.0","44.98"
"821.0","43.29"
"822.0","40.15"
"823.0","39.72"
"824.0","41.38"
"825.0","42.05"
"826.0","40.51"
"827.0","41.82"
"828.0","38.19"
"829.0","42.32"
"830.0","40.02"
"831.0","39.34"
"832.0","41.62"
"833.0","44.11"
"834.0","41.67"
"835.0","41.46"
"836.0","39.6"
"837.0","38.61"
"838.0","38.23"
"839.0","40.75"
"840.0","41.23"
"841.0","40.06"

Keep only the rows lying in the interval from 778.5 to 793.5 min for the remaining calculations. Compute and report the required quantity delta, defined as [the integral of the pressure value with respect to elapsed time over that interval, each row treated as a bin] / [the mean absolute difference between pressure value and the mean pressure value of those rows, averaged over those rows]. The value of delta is 537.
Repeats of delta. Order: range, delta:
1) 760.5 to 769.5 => 251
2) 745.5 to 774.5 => 470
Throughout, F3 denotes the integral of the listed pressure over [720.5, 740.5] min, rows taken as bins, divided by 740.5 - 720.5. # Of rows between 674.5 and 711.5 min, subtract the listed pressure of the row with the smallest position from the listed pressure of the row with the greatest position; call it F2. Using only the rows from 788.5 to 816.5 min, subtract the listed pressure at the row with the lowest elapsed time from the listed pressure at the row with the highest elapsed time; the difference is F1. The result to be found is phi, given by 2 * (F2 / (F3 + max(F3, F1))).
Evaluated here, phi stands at 0.073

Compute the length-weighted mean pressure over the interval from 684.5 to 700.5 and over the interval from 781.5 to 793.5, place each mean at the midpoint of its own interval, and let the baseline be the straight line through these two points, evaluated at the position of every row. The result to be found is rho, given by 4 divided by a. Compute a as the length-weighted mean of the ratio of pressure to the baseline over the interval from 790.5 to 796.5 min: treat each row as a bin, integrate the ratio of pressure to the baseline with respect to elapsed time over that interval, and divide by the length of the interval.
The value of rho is 3.94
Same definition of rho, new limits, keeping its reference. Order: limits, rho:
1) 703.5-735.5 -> 3.44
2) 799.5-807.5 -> 4.10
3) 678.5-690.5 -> 3.80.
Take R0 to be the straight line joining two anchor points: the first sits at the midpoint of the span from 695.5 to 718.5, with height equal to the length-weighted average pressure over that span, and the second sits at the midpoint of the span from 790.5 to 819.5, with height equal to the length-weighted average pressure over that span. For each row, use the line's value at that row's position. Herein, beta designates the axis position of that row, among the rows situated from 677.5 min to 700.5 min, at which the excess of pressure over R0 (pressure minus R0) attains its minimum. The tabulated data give 700.0 min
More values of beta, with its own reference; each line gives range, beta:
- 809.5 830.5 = 828.0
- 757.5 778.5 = 767.0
